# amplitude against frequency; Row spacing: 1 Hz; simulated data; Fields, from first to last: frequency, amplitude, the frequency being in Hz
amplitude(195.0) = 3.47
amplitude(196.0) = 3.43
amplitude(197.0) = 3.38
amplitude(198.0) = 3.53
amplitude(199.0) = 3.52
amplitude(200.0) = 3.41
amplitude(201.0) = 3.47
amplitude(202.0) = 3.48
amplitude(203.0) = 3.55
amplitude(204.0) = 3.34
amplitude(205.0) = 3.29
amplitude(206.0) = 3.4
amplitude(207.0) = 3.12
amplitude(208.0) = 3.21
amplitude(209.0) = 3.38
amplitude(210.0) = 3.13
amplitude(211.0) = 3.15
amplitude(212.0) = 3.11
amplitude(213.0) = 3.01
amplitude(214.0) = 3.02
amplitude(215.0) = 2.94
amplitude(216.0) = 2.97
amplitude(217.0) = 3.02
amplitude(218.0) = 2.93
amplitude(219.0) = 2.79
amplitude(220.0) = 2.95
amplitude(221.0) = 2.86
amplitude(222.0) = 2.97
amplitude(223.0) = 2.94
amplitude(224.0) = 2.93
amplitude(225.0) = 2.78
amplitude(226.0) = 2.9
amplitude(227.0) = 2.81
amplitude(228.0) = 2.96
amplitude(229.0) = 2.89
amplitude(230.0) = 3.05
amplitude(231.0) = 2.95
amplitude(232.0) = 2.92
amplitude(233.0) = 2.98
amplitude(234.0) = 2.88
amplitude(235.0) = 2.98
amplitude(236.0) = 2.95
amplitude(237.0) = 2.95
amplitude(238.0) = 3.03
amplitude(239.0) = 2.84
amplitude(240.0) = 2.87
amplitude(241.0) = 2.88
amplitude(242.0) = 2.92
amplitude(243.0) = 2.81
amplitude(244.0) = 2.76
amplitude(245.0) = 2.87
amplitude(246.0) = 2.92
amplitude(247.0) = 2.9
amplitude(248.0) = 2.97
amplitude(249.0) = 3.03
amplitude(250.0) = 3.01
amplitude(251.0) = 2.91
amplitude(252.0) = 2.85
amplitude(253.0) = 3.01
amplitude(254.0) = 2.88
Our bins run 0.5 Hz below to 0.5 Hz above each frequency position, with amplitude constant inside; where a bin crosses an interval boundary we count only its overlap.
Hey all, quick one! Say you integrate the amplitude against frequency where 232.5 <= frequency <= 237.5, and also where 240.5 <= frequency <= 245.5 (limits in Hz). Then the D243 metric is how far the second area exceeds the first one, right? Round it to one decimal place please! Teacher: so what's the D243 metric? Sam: -0.5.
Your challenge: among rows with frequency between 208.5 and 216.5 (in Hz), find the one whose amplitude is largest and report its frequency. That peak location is 209.0 Hz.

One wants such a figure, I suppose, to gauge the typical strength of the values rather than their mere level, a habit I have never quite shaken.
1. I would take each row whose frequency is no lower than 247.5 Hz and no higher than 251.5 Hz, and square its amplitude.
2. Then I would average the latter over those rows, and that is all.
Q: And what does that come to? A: 8.9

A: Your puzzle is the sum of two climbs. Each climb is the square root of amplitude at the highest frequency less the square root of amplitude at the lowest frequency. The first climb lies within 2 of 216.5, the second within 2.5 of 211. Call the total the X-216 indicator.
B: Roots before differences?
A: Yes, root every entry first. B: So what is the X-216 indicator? -0.11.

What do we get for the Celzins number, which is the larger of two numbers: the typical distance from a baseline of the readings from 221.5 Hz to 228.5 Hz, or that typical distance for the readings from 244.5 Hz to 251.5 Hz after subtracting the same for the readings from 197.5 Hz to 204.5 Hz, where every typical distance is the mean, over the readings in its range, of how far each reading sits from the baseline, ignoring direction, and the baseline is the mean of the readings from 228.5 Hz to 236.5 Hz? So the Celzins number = 0.060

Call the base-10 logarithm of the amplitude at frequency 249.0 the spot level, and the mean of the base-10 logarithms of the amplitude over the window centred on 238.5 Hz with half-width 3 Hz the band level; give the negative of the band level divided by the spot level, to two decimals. -0.97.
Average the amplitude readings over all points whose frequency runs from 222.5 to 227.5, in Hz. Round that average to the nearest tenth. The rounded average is 2.9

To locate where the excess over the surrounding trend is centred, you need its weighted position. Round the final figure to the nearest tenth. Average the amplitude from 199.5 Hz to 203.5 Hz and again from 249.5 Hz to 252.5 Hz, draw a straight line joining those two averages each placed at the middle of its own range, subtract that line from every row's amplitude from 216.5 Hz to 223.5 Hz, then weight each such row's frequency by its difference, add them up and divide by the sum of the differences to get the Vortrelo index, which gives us 219.9 Hz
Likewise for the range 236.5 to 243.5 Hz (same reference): 240.3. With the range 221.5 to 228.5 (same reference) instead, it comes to 225.0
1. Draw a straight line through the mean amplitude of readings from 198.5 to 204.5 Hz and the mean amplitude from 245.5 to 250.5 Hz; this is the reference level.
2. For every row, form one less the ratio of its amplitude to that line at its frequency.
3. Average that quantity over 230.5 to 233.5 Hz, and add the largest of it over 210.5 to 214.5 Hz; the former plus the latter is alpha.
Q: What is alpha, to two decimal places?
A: 0.16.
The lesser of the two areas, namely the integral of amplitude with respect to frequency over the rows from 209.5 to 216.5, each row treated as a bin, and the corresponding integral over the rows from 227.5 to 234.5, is 20.6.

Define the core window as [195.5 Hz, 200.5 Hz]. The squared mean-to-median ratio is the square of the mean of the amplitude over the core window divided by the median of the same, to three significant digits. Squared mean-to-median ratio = 1.01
